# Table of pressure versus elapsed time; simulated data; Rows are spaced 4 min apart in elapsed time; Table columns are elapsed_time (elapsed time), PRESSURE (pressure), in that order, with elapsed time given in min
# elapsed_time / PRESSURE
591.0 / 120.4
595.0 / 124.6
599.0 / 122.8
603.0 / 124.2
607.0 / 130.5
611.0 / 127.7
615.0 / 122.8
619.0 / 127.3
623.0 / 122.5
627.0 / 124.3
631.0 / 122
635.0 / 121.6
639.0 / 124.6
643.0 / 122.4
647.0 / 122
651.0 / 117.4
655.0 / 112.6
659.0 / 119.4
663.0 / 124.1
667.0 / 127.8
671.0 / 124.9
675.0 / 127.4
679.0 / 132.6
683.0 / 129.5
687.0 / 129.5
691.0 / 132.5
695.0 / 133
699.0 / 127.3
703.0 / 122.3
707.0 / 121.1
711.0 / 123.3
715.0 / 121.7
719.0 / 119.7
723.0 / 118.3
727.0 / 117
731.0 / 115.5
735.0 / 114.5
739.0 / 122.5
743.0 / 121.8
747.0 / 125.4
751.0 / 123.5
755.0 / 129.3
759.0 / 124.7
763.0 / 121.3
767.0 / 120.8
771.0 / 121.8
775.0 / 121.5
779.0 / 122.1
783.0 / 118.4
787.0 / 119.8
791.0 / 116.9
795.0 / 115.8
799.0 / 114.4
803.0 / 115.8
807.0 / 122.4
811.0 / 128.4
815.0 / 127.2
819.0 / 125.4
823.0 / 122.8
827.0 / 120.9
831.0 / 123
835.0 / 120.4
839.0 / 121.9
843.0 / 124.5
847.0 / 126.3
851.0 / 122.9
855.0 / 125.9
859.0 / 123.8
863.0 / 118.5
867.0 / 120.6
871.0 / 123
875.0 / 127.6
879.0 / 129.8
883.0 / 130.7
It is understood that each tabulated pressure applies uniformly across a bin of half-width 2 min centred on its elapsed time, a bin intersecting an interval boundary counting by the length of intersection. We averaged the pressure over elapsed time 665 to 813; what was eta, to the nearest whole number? 123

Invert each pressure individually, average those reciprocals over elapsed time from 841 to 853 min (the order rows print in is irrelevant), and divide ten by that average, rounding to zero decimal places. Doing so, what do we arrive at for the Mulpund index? 1246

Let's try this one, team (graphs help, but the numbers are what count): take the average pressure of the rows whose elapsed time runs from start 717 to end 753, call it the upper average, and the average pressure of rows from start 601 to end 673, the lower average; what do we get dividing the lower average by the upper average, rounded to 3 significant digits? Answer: 1.03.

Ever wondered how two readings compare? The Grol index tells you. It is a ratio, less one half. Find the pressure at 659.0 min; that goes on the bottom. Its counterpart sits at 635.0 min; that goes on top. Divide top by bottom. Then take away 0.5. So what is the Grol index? 0.52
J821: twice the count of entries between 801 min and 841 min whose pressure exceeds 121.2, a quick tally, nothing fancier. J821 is 14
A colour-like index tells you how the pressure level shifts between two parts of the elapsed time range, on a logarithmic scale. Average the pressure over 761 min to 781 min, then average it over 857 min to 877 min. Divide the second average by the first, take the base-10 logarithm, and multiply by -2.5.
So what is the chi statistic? -0.011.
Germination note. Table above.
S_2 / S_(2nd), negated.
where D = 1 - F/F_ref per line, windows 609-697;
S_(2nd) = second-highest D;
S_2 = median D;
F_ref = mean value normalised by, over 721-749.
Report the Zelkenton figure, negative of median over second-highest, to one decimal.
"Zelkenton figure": 2.7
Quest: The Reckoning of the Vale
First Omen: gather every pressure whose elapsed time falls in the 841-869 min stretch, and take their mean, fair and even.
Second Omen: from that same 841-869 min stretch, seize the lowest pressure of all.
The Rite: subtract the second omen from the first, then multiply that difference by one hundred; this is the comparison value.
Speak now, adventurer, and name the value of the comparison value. 471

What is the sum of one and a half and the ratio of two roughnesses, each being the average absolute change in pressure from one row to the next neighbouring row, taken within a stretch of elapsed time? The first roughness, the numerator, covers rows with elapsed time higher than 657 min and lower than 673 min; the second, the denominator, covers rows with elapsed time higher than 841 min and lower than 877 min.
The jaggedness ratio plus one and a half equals 2.72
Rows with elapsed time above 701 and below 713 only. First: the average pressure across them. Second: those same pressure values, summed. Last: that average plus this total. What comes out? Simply 489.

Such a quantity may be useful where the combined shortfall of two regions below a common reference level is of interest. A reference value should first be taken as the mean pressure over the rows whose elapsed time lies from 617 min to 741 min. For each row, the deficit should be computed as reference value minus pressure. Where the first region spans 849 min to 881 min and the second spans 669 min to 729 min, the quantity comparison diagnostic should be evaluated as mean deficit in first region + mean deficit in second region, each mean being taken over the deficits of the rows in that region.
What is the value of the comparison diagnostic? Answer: -2.9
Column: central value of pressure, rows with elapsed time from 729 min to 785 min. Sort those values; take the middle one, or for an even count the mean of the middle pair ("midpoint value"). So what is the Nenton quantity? 121.8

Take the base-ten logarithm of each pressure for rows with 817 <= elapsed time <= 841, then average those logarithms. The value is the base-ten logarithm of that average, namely 0.3197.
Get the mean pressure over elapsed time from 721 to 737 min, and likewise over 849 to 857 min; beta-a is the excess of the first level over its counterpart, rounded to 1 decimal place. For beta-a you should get -8.1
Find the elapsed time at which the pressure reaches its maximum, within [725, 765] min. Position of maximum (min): 755.0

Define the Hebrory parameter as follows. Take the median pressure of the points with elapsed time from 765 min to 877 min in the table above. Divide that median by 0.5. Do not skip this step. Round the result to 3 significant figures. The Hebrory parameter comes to 244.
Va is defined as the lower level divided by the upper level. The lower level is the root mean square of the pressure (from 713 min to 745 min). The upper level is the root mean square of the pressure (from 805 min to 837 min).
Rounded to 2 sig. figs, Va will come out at 0.96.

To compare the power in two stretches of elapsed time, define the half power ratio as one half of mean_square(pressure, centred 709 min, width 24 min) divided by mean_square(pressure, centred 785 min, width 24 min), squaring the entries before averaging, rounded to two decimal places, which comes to 0.53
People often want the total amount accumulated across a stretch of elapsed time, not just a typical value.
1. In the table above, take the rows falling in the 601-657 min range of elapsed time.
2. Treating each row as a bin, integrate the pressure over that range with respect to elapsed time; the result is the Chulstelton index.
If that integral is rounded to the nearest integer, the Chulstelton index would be 6888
